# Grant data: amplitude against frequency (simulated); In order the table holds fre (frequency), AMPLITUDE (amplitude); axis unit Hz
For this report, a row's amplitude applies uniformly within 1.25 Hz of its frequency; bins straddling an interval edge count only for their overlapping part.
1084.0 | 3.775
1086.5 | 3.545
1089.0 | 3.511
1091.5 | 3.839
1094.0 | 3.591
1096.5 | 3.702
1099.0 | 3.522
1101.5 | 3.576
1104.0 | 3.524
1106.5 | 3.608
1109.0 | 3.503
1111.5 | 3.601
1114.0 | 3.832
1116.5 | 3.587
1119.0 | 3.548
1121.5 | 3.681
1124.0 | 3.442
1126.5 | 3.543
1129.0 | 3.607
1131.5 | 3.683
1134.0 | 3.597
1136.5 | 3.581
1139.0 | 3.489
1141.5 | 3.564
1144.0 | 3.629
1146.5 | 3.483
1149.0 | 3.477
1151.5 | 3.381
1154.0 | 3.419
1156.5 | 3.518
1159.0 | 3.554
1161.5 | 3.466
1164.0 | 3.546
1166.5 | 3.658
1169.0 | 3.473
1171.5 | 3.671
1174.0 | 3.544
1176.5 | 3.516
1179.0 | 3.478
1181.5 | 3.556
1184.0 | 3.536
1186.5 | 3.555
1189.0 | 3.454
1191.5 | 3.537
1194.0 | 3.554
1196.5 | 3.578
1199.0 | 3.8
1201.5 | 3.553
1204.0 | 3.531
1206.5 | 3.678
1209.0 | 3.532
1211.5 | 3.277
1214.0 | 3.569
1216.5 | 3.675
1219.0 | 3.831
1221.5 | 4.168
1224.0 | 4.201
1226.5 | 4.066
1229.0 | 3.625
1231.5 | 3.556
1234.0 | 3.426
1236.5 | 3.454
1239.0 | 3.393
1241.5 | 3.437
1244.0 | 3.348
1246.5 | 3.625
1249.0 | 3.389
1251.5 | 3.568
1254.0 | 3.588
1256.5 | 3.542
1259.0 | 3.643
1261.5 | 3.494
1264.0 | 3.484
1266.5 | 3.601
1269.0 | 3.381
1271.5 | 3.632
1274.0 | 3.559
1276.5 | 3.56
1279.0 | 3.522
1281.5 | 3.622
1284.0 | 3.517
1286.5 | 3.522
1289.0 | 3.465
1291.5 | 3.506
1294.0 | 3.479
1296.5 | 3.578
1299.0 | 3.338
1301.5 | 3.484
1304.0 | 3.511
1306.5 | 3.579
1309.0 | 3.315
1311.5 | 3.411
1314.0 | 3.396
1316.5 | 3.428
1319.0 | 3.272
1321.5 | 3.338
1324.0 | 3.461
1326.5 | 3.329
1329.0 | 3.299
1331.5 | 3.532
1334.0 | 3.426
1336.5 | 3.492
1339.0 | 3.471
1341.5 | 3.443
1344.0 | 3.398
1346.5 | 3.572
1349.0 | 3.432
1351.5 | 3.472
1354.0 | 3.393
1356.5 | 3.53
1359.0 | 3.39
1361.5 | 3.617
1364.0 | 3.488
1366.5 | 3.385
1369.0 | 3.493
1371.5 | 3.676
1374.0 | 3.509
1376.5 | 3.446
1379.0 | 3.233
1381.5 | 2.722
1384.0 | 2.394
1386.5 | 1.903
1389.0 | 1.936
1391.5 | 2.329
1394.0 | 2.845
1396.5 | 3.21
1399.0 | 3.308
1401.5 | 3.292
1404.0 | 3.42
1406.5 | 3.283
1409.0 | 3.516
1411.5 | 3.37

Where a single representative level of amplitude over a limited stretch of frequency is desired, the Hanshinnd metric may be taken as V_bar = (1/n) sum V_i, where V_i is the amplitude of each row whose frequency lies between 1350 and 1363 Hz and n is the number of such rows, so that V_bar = 3.48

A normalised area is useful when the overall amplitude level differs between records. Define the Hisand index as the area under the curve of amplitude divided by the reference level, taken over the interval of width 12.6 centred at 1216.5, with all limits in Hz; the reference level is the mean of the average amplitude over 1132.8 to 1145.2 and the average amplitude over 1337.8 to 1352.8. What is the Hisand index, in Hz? 13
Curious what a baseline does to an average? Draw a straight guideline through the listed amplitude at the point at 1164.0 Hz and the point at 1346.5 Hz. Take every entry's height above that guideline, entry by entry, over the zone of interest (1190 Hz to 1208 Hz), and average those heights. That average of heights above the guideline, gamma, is 0.05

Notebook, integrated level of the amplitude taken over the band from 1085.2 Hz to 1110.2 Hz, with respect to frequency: 89.8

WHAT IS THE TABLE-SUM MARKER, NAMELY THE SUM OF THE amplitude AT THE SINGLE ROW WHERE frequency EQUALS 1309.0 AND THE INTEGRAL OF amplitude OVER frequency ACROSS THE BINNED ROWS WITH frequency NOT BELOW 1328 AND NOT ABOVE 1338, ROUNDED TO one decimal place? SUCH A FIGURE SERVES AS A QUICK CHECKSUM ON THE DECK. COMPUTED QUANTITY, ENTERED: 37.7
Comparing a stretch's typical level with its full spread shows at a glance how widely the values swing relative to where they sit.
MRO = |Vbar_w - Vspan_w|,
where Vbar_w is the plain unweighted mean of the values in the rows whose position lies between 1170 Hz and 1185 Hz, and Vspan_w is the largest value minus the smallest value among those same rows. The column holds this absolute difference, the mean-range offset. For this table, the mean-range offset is 3.36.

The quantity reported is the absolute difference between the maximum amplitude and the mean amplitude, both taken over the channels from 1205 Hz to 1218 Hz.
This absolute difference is 0.13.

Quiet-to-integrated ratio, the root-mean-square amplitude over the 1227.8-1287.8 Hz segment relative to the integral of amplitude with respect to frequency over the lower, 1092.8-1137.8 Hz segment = 0.0218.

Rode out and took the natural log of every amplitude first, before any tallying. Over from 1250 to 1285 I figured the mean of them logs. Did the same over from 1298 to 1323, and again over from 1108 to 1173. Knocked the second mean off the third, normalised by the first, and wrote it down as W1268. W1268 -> 0.034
